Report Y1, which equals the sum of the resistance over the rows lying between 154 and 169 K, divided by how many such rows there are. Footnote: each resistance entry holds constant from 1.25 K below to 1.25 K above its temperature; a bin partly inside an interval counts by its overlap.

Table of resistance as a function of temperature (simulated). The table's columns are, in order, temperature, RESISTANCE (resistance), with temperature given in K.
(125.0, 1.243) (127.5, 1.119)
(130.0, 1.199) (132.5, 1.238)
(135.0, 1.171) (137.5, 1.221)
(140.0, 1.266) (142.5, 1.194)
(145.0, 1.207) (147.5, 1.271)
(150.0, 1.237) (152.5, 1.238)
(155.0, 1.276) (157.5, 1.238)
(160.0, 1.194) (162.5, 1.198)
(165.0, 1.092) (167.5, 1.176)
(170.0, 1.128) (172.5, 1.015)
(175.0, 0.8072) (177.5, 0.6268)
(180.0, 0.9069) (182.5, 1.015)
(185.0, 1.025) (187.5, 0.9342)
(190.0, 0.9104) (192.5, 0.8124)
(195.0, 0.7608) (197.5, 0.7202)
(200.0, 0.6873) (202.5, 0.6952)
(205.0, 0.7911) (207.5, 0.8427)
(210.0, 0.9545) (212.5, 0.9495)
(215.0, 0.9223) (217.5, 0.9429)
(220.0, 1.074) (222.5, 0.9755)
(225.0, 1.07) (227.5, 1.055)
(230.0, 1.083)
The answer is 1.20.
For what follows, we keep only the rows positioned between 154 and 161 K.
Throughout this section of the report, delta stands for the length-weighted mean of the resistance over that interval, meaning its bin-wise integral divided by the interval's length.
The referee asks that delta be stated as 1.24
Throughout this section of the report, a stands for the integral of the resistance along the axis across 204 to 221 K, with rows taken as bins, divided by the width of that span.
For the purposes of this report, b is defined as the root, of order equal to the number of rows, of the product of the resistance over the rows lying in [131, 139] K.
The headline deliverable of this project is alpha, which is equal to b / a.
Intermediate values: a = 0.93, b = 1.21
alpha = 1.31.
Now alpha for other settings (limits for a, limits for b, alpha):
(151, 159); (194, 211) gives 0.62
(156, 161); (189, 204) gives 0.62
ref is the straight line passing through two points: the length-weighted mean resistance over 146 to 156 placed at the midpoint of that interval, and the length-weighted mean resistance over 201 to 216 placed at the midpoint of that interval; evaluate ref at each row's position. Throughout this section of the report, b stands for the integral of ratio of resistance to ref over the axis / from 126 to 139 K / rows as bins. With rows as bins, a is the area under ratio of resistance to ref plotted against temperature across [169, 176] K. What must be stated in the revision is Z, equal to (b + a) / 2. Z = 8.7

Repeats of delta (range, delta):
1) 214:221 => 0.98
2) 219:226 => 1.04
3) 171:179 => 0.83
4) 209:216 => 0.94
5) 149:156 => 1.25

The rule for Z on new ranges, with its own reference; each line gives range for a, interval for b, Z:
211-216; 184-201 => 10.2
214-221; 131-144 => 10.2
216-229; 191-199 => 12.0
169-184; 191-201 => 10.3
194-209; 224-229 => 9.9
